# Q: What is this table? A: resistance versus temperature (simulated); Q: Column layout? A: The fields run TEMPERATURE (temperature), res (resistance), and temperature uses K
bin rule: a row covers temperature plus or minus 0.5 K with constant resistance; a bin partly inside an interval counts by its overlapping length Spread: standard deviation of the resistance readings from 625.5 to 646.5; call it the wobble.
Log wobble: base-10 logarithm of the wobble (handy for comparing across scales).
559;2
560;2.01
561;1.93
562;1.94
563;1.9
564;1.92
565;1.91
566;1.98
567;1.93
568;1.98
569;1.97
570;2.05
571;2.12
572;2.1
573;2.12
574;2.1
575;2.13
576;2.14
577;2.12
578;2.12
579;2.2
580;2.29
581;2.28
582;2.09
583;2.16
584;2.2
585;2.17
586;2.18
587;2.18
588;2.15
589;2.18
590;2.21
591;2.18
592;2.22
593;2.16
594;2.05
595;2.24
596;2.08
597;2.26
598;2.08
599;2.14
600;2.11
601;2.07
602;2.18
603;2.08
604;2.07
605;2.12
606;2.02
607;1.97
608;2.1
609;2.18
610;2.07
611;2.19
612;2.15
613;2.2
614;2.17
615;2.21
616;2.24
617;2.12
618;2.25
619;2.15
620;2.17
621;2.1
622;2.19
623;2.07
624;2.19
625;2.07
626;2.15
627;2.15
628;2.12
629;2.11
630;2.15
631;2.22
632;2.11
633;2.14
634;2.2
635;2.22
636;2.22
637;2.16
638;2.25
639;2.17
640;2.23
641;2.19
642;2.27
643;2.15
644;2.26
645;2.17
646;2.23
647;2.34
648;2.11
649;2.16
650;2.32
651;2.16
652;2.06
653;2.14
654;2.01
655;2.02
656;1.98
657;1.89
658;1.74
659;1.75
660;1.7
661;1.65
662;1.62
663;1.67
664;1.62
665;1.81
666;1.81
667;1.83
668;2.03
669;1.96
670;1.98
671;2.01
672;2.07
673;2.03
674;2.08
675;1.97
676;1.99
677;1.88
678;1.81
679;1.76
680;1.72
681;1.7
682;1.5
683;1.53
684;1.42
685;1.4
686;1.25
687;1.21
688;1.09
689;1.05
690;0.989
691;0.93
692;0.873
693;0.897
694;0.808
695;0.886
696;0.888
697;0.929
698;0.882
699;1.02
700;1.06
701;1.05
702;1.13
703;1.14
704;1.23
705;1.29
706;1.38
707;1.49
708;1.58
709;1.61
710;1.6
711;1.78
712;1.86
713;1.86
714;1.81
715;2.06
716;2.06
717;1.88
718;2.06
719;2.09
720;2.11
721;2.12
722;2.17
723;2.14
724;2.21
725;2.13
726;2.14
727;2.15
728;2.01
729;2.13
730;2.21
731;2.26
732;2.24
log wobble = -1.3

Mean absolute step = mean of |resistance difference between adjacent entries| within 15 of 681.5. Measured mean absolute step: 0.068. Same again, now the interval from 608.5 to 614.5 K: 0.070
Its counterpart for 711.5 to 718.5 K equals 0.110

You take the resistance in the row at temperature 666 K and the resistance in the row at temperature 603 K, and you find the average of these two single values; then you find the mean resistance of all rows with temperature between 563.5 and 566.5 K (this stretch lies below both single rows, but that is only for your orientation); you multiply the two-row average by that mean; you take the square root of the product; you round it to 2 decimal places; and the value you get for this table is 1.94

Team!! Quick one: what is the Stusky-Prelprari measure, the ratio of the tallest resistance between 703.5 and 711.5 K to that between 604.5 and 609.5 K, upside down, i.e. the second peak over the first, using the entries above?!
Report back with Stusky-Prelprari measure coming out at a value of 1.22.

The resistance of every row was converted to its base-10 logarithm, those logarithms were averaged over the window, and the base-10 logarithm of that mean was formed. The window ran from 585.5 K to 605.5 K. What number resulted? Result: -0.479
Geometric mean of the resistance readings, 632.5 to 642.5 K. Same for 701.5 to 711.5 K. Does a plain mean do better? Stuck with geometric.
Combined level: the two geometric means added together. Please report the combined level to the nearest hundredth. 3.61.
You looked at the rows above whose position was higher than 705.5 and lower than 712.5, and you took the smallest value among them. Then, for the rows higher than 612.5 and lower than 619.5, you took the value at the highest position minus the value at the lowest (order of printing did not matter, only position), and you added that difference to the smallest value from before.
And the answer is 1.33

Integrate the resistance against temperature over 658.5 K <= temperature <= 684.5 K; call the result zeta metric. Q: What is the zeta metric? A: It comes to 46.9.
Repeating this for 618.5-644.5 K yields 56.4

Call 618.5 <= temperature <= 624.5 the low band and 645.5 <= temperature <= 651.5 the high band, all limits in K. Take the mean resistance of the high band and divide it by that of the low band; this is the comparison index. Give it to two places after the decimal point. 1.03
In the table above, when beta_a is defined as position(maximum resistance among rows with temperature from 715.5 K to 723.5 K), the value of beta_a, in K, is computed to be 722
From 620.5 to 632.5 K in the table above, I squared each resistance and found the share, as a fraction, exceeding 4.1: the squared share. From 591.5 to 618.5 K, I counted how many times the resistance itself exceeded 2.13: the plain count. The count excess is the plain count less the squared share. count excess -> 13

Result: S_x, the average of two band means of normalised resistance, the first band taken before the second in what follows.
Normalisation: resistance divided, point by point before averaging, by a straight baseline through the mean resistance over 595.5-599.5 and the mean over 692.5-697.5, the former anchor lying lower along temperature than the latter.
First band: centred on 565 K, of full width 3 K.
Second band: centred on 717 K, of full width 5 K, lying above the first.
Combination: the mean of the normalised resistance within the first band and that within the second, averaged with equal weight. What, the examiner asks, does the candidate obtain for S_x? 2.08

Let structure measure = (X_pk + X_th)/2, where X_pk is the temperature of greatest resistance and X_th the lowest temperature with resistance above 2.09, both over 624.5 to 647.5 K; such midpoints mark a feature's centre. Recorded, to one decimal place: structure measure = 636.5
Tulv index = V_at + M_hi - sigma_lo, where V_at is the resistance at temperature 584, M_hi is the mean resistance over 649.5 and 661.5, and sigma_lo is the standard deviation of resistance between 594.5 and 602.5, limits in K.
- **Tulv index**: 4.08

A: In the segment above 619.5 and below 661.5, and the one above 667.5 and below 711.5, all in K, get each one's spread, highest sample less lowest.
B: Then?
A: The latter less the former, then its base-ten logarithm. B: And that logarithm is -0.24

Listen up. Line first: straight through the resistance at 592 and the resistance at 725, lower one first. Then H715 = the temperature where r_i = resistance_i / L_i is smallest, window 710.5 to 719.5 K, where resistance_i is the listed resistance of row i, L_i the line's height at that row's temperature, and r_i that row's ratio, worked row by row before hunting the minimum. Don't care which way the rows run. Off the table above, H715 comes 711 K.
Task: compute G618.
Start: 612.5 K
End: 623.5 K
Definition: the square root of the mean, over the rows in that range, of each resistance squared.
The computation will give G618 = 2.17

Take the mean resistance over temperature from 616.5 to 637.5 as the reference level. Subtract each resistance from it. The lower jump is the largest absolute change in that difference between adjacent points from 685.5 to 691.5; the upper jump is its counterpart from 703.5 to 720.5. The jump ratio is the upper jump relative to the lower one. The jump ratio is 2.1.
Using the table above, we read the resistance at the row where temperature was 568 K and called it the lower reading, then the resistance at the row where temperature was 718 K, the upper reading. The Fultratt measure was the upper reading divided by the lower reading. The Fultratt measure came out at 1.0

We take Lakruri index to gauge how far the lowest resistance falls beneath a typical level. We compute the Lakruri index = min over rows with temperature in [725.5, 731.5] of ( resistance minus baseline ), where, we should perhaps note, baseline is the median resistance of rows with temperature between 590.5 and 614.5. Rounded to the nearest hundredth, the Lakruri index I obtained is -0.12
